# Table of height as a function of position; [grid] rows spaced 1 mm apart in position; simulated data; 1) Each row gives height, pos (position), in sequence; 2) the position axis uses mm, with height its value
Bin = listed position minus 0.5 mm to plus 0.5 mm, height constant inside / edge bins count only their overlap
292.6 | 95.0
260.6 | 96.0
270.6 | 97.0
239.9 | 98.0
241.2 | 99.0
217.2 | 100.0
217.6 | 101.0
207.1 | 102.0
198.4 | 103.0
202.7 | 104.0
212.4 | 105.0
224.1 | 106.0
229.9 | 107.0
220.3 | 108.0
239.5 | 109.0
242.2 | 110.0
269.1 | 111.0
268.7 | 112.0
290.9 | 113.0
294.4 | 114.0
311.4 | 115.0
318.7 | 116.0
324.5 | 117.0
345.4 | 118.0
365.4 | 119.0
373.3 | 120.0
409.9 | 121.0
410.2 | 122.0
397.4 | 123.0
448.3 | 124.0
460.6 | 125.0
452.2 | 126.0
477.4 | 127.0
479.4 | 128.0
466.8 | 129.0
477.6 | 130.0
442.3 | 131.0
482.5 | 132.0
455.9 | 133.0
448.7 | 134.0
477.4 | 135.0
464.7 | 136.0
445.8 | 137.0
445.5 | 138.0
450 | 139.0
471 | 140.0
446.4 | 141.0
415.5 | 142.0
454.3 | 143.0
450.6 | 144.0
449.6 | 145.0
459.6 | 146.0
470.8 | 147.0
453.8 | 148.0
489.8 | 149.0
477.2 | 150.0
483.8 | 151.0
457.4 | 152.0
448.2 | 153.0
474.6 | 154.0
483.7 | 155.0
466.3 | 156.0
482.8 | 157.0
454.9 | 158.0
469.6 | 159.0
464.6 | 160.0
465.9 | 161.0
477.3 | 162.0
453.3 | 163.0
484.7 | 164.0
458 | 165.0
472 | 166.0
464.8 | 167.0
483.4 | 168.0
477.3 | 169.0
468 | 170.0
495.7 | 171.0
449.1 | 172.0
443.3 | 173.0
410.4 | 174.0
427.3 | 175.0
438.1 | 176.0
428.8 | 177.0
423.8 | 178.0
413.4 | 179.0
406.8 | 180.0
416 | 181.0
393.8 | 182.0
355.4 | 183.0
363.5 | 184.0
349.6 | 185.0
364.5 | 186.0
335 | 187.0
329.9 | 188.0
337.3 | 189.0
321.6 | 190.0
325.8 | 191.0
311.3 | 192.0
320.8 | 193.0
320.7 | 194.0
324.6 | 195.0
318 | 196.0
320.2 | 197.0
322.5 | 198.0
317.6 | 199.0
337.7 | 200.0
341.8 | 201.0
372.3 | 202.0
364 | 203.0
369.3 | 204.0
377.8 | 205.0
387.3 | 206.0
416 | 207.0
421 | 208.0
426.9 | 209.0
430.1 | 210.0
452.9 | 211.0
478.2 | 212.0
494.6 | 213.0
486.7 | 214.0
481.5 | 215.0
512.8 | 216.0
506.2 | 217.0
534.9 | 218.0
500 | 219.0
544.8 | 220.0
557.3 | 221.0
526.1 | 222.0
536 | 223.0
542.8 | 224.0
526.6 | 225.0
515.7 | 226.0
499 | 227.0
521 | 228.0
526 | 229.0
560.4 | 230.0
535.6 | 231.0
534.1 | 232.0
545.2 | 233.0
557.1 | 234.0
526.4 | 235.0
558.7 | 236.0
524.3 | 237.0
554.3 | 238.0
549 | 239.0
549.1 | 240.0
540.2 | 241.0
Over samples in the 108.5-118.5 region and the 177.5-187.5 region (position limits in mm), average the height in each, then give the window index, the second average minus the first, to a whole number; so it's 92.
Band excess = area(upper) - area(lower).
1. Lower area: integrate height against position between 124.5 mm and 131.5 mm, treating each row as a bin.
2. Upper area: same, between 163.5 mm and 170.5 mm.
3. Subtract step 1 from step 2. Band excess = 52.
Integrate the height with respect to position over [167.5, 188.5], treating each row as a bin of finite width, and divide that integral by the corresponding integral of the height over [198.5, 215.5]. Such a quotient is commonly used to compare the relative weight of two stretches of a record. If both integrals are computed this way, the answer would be 1.2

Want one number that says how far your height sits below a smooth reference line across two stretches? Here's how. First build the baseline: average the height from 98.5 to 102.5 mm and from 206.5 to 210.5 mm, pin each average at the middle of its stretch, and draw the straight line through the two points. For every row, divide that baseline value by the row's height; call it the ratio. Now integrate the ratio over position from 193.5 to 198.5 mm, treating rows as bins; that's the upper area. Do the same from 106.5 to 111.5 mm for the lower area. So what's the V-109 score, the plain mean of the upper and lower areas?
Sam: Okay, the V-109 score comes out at 5.6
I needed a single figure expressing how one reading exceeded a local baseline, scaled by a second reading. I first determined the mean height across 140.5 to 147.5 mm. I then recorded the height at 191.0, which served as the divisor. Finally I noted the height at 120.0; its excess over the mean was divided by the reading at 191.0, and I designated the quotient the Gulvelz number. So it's -0.23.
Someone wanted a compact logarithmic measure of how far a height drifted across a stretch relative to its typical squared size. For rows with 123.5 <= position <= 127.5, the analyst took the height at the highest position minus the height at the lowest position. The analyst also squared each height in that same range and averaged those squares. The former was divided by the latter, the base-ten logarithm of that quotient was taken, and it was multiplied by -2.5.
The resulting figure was 9.7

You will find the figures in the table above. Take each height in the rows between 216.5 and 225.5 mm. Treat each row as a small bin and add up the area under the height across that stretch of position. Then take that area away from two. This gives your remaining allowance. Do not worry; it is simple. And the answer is -4773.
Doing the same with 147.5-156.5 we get -4233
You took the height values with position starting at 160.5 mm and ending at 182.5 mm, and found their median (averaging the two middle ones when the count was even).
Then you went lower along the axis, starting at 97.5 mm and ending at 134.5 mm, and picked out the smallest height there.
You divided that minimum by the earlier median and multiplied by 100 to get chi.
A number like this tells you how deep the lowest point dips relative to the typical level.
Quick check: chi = 44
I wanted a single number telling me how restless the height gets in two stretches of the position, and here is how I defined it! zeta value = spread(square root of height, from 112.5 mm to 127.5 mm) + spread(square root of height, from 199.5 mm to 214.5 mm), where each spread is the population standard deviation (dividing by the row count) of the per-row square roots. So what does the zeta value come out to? 2.8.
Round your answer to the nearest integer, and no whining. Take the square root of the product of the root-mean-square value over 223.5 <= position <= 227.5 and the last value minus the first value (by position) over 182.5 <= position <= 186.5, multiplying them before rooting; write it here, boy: 69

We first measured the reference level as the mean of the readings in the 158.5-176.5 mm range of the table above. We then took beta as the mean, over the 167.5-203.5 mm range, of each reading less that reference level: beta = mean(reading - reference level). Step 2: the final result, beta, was -83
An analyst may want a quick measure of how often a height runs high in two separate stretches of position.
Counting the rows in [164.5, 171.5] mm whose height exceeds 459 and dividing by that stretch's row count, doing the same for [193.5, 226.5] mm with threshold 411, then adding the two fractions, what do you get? 1.5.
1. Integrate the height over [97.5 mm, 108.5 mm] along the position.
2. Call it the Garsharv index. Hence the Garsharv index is 2411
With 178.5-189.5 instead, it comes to 4065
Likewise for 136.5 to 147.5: 4959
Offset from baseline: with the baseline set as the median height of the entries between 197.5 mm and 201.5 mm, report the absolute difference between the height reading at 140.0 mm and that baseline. 141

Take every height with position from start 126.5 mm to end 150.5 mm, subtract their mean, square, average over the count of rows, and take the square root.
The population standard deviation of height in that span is 17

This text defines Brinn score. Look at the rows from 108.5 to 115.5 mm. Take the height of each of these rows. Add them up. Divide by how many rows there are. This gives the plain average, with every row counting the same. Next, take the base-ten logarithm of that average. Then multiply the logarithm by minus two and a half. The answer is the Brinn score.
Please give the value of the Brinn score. -6.1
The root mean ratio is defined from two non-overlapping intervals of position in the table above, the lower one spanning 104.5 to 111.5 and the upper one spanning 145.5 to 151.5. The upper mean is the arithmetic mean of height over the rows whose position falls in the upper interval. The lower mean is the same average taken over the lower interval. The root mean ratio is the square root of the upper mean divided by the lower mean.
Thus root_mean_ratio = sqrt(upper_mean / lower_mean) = 1.42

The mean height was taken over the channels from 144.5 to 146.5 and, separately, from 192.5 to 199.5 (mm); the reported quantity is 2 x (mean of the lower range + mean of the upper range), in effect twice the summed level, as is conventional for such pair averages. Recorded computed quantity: 1550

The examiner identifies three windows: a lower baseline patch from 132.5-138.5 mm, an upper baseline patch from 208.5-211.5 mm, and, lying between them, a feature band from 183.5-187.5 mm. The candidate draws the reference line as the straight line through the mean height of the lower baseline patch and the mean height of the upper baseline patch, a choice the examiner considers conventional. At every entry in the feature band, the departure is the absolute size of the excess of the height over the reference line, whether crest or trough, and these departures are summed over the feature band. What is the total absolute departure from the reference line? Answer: 360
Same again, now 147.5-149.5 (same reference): 38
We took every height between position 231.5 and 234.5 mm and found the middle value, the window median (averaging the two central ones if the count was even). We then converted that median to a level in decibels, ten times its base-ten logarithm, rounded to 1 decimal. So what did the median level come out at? 27.4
